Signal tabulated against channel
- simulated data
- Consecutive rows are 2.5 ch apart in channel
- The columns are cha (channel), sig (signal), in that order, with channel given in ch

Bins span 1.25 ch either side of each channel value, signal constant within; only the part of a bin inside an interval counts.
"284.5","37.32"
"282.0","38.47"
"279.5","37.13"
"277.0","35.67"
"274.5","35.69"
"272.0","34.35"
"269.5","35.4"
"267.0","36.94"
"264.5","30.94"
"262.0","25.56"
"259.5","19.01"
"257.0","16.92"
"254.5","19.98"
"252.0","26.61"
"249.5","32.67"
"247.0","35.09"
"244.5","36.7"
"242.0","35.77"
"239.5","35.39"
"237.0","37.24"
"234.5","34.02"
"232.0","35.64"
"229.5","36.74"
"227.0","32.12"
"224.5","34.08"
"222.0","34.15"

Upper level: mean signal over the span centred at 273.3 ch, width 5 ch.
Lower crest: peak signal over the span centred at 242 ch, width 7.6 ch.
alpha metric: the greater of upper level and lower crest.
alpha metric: 36.7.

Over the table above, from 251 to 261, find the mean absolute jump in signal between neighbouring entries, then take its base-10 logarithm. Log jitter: 0.59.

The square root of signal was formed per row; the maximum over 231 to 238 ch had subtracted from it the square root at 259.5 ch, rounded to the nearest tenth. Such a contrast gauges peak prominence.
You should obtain 1.7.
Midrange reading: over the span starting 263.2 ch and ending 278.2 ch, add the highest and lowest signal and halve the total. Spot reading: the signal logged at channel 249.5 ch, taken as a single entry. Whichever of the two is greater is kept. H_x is 33.9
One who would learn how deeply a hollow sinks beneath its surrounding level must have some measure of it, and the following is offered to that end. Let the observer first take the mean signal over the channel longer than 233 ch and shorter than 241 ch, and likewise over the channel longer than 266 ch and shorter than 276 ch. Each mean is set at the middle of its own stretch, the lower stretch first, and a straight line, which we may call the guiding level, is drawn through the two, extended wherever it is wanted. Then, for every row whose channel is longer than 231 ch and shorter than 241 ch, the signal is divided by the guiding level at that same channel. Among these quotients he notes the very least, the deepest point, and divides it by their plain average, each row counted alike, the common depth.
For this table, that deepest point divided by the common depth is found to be 0.956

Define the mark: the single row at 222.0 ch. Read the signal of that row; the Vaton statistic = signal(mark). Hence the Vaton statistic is 34.15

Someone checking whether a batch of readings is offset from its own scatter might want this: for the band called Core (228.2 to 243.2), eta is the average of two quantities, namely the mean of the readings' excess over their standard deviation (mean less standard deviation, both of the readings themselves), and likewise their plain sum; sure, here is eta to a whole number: 125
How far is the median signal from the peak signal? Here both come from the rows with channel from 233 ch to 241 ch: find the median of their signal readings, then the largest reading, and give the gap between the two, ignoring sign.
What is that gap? 1.85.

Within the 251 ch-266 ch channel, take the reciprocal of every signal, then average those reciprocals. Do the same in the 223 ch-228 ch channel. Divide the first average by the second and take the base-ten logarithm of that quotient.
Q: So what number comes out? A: 0.17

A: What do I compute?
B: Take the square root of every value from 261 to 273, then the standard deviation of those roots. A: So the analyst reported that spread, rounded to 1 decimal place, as 0.4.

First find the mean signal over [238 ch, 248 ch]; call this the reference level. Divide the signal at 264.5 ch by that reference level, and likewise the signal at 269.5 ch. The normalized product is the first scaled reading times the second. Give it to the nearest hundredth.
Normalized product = 0.86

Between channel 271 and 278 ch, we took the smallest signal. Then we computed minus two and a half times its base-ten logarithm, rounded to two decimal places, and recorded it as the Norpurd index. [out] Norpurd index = -3.84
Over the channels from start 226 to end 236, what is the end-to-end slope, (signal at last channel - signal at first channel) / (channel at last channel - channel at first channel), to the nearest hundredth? 0.25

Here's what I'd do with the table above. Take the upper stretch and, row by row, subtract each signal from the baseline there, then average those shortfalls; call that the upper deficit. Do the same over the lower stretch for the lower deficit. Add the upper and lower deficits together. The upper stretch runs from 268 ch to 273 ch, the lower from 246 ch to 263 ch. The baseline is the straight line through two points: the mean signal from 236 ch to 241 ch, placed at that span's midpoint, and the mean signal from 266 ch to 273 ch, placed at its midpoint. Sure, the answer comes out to 11.5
